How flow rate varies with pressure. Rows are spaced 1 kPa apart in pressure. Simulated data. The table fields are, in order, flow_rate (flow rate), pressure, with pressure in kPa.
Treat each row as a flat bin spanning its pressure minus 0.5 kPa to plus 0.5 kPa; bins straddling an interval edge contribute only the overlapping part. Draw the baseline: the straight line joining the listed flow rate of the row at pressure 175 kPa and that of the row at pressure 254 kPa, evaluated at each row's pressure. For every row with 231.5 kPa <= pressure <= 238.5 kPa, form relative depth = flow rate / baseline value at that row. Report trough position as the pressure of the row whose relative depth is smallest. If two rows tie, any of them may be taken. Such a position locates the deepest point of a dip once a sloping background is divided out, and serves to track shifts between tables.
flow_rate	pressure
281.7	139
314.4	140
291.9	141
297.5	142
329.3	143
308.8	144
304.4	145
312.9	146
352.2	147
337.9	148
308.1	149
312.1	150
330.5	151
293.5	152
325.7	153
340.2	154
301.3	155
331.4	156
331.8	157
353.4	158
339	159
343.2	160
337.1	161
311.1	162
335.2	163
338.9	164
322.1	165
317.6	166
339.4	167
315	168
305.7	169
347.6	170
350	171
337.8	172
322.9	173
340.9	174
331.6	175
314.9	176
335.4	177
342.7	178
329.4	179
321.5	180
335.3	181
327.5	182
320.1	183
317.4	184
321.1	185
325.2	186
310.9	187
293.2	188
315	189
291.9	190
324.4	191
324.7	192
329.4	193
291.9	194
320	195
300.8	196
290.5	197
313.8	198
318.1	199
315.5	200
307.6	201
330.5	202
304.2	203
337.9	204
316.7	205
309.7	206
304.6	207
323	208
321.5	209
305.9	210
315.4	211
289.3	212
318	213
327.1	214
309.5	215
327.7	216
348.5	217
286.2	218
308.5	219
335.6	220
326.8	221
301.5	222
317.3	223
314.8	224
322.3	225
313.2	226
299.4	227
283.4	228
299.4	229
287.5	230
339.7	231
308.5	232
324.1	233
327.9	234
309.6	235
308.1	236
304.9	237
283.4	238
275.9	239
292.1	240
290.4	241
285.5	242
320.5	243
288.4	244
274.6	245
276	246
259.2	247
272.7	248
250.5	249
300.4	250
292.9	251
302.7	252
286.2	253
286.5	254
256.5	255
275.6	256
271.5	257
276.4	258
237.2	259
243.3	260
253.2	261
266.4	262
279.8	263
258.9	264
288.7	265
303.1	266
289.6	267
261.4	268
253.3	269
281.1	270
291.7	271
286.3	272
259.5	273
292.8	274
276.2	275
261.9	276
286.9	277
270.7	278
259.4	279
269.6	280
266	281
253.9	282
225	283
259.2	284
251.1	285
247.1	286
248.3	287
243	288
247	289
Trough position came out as 238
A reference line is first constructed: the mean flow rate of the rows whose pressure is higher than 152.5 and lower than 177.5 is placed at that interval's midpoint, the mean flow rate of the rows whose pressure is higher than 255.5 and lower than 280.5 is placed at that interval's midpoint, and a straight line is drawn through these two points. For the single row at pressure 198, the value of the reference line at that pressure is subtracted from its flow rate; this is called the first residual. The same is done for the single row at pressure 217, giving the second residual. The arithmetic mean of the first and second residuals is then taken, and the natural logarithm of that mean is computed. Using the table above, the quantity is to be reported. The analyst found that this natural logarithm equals 3.2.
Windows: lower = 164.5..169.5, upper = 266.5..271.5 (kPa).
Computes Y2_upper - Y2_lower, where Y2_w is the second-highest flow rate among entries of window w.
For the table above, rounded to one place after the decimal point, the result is -32.5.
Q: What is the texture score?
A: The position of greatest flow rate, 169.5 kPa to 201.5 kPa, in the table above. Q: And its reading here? 171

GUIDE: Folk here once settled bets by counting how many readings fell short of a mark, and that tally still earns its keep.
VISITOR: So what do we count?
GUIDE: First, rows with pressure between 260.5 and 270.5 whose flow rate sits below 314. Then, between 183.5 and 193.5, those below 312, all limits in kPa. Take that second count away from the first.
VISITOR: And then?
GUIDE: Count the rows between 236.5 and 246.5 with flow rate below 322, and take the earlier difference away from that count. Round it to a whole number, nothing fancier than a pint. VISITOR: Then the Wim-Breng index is 3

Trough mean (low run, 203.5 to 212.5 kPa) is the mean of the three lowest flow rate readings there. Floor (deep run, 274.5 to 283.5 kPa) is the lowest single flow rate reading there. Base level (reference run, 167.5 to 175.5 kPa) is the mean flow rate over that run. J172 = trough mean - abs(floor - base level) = 193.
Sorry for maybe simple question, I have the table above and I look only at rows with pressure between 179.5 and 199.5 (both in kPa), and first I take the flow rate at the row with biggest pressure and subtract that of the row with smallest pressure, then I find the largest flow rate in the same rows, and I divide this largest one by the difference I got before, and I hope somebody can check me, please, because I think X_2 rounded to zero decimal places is -99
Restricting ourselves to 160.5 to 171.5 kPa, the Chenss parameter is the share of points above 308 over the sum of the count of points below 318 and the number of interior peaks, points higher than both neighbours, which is 0.15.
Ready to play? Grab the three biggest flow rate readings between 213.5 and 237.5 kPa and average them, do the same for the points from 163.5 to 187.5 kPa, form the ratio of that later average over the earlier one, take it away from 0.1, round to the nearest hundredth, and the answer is -0.88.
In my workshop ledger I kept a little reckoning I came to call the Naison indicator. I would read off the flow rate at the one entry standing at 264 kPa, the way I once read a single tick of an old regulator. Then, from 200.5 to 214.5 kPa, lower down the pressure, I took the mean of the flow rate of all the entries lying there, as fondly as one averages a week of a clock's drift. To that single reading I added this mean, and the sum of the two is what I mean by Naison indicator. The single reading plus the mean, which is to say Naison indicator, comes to 574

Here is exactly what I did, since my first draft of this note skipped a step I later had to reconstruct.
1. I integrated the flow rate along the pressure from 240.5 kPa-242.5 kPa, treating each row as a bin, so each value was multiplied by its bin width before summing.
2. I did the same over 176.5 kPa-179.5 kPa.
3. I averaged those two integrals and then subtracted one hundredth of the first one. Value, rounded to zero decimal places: 786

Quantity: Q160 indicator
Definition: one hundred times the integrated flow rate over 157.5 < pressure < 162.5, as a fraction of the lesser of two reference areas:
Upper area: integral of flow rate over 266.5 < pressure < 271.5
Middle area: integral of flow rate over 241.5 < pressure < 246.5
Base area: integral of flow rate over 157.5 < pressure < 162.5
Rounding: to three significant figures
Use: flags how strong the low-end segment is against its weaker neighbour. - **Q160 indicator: 122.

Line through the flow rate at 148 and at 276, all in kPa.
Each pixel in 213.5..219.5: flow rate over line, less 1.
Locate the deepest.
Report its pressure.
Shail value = 218 kPa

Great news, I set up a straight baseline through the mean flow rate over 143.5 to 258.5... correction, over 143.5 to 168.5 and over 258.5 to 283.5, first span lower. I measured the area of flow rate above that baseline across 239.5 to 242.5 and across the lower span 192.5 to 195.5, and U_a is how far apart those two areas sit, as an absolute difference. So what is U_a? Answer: 3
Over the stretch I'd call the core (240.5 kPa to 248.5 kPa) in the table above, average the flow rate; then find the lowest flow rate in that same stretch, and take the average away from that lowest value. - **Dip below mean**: -24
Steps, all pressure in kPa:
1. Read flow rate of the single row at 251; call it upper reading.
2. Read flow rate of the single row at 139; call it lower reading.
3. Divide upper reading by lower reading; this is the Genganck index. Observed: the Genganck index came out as 1.04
